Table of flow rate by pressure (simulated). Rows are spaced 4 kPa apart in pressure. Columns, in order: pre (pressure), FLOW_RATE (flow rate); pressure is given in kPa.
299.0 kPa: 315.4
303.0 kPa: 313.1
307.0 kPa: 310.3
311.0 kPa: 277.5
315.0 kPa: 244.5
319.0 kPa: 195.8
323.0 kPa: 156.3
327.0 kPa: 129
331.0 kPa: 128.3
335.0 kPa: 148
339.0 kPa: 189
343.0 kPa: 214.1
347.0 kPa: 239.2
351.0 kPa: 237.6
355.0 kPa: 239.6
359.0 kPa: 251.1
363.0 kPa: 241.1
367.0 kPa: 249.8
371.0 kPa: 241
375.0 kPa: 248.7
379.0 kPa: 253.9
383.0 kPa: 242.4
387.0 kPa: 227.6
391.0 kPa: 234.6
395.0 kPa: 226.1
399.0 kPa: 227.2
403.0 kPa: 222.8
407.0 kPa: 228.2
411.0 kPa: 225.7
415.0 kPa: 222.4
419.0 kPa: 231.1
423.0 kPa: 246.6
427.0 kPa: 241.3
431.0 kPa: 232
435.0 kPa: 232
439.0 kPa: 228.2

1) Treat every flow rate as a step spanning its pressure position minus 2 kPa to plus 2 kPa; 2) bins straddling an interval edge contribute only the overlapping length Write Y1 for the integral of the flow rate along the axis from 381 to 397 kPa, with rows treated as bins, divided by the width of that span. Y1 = 233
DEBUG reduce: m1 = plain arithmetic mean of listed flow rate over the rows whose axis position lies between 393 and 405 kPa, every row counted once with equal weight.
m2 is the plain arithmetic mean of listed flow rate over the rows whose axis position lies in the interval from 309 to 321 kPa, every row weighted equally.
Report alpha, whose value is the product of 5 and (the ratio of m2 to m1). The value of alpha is 5.3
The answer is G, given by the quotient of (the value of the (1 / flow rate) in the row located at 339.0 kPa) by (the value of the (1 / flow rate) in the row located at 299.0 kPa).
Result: 1.7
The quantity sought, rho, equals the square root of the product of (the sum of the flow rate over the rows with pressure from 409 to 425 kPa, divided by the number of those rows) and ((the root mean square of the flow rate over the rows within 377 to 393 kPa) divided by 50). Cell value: 33.3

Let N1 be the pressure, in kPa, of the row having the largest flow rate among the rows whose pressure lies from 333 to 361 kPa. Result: 359.0 kPa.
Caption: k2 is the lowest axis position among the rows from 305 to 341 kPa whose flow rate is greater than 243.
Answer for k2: 307.0 kPa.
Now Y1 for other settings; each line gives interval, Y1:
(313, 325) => 199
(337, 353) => 220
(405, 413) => 227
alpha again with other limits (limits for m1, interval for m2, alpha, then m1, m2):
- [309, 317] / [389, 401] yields 4.4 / 261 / 229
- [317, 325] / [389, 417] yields 6.4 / 176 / 227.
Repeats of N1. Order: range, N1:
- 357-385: 379.0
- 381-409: 383.0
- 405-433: 423.0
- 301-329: 303.0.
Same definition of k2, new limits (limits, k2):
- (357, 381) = 359.0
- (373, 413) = 375.0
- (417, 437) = 423.0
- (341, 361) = 359.0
